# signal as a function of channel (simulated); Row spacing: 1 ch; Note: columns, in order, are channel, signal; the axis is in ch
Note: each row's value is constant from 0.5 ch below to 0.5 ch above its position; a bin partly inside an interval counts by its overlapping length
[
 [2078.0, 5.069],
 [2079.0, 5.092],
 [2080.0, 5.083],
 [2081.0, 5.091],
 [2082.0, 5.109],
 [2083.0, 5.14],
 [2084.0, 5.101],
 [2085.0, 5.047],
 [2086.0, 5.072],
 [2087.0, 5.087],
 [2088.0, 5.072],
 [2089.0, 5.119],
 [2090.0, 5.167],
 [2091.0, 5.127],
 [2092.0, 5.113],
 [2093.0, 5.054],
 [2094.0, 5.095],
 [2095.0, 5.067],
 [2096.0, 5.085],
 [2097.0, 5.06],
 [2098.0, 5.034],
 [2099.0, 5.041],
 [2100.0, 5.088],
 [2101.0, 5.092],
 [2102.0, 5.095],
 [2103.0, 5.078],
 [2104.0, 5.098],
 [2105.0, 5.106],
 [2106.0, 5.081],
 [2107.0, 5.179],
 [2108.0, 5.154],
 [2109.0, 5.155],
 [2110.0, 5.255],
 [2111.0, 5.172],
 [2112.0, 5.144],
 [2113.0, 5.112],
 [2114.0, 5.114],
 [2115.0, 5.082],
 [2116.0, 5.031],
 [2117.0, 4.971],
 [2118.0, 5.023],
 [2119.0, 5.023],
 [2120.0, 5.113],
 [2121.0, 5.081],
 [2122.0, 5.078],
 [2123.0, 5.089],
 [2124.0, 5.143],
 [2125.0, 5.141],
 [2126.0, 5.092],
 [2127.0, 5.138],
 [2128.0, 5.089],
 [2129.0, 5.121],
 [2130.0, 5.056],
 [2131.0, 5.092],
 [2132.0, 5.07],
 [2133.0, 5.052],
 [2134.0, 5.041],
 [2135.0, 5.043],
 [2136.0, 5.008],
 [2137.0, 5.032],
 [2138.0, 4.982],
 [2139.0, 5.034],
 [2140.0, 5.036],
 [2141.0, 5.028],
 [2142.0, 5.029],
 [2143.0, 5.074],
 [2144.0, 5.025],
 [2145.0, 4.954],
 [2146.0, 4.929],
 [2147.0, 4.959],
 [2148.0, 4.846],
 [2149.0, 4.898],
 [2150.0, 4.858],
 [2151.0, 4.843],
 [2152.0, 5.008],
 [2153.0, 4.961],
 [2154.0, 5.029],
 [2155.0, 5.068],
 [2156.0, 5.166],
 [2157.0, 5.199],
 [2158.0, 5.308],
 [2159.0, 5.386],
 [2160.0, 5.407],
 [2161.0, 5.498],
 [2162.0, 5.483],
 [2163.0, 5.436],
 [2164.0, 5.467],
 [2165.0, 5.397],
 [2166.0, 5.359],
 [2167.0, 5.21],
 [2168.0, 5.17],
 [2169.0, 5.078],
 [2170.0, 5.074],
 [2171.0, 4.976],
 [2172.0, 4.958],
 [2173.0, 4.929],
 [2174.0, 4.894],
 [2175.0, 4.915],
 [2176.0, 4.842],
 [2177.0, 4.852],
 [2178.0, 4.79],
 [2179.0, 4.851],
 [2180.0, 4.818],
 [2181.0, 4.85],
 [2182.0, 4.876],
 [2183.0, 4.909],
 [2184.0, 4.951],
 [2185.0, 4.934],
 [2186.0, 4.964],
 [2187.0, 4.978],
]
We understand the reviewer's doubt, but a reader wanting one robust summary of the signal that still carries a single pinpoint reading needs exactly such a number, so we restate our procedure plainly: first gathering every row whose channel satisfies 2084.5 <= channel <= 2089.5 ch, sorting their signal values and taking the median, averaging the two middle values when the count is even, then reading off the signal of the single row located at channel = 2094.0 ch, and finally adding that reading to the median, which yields 10.2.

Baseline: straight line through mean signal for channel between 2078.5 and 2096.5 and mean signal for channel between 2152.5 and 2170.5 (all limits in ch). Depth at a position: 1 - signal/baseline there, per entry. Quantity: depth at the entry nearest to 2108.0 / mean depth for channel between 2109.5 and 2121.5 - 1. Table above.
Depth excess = -1.2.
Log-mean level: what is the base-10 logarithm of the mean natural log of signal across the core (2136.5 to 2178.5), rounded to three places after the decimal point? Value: 0.211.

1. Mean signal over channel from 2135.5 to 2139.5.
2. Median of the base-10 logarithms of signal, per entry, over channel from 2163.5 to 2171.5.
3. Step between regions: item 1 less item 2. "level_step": 4.30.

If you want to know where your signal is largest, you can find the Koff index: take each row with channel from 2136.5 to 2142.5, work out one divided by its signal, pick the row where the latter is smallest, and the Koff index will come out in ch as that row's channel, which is 2140.0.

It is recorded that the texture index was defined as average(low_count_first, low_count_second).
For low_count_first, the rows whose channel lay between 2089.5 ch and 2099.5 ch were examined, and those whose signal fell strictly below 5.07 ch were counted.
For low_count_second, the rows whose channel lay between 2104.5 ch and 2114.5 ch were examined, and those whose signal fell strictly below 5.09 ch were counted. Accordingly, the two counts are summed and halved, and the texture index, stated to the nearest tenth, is 3.0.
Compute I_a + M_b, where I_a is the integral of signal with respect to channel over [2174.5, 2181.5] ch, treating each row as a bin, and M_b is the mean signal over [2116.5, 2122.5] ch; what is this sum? 39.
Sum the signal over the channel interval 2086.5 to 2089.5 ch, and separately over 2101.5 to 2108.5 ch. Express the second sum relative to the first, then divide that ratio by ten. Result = 0.234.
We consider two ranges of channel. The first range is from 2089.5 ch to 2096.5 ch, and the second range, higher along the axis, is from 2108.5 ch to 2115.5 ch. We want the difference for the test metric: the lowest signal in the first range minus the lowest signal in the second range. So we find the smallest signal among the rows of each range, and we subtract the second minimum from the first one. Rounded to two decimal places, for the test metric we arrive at -0.03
